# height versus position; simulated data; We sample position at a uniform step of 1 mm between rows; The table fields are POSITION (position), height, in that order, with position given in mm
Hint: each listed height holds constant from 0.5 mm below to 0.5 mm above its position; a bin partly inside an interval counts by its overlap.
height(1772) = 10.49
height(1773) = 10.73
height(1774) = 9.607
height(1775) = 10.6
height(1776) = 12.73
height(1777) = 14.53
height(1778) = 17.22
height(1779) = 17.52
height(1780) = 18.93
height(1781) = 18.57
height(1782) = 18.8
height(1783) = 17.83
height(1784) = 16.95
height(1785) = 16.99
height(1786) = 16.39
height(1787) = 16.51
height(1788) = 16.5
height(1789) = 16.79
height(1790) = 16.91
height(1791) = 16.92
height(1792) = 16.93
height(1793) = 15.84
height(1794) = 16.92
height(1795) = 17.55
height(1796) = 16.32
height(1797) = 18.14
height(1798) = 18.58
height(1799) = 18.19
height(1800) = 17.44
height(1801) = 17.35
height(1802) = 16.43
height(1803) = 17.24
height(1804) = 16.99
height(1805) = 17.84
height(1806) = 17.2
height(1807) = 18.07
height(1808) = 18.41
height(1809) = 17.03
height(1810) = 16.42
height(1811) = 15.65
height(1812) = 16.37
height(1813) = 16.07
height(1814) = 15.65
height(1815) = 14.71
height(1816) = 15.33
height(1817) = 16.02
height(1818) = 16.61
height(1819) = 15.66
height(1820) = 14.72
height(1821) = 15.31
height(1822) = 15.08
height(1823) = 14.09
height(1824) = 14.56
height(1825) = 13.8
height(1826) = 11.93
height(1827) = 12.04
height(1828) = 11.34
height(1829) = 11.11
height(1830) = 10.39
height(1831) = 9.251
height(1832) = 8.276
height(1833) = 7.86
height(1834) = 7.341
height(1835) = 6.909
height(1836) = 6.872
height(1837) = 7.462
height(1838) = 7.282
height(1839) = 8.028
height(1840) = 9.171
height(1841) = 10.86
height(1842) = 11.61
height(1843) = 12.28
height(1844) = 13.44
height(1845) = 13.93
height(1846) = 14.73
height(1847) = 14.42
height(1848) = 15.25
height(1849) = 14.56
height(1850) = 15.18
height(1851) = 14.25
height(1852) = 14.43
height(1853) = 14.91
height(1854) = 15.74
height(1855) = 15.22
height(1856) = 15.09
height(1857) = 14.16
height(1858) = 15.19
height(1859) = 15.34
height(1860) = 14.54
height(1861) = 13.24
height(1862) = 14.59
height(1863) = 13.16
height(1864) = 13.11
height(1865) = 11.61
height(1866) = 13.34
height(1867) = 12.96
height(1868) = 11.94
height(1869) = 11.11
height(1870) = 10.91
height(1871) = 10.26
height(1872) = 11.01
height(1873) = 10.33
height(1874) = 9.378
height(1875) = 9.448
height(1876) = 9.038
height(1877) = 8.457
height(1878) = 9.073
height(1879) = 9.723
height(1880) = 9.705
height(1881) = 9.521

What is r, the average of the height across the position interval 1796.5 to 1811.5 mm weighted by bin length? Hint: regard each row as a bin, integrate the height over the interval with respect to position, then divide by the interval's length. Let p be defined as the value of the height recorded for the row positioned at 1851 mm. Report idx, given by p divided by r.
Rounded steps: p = 14.25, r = 17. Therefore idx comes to 0.8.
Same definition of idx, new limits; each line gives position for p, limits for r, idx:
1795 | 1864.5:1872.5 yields 1.5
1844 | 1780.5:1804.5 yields 0.8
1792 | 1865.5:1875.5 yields 1.5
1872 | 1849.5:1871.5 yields 0.8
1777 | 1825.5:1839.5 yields 1.6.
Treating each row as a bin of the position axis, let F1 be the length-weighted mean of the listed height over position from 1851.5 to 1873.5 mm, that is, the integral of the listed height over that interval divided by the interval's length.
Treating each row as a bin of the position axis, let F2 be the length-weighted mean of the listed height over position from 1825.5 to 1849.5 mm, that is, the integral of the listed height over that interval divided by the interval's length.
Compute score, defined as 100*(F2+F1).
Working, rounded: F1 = 13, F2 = 10.7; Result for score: 2396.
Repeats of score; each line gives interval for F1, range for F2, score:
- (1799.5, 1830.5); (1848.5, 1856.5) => 3031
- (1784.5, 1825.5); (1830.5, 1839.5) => 2417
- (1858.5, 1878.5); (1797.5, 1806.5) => 2912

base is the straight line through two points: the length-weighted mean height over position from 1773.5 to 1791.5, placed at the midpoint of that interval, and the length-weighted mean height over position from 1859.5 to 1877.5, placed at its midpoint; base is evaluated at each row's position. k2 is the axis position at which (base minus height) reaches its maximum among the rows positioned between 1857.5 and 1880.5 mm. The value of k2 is 1877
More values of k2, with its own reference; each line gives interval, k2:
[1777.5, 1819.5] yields 1793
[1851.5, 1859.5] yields 1857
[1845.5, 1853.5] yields 1847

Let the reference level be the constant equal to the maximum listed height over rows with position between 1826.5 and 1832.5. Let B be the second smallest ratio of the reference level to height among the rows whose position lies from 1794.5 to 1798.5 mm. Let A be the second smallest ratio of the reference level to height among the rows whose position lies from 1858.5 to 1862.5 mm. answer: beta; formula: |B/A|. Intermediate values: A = 0.83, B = 0.66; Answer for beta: 0.80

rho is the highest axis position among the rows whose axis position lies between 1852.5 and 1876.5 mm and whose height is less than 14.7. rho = 1876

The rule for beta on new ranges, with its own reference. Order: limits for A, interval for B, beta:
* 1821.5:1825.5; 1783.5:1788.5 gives 0.86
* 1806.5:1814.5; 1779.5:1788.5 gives 0.96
